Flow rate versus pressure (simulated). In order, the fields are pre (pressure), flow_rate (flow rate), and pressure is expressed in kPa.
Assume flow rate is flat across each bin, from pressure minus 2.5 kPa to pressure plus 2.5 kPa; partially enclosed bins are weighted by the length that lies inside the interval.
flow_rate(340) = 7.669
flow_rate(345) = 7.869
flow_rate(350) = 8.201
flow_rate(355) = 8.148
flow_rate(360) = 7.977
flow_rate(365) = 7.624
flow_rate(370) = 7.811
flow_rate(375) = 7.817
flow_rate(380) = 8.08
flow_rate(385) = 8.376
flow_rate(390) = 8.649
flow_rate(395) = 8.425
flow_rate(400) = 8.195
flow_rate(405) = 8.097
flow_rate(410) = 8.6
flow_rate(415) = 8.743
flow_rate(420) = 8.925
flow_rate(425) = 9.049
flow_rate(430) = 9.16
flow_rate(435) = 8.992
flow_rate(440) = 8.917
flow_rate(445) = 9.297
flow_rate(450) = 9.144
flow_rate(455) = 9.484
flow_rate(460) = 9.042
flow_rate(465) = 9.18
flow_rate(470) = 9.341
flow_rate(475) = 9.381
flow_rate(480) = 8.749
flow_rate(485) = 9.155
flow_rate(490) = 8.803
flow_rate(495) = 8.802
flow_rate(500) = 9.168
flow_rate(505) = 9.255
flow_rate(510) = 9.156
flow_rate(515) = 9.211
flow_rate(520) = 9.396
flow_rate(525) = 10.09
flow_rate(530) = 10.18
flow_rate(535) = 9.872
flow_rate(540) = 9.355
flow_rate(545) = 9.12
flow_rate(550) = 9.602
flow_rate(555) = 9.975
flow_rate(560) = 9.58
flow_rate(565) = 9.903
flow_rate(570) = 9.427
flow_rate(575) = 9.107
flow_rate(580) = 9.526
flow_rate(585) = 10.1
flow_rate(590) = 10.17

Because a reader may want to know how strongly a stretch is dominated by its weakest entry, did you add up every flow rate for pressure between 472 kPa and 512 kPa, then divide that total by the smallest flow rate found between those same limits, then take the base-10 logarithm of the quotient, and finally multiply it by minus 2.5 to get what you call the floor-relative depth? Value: -2.30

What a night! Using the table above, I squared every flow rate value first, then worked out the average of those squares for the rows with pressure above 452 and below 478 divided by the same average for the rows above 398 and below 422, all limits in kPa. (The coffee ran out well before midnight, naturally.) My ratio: 1.19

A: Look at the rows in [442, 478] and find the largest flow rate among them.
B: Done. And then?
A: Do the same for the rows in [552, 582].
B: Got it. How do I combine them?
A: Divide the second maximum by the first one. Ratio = 1.05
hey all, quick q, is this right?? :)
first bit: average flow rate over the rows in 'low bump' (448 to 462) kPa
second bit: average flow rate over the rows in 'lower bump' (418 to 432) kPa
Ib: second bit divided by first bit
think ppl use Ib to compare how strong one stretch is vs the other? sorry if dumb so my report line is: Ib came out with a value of 0.98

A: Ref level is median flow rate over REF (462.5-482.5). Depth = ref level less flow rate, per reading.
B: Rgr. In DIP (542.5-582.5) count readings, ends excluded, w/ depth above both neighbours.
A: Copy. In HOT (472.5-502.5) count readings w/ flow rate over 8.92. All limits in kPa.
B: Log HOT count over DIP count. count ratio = 1.5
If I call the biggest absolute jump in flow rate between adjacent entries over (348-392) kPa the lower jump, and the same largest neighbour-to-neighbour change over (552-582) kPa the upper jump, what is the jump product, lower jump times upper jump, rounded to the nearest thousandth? 0.168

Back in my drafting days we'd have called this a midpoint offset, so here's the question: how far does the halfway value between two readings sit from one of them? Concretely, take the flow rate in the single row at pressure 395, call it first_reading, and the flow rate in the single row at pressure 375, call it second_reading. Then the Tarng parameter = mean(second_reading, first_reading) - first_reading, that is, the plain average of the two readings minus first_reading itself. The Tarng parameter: -0.30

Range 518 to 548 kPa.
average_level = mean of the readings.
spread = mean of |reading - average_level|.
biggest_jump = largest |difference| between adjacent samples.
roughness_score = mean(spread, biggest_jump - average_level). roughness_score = -4.30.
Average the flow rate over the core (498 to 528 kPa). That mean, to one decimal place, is 9.4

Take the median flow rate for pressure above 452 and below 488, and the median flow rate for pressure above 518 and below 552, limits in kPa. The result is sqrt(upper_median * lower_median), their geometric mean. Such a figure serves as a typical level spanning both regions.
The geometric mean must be 9.39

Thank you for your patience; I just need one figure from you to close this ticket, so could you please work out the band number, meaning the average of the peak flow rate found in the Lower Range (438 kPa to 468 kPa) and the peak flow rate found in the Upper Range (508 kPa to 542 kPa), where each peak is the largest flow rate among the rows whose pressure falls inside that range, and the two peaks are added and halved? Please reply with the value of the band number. 9.83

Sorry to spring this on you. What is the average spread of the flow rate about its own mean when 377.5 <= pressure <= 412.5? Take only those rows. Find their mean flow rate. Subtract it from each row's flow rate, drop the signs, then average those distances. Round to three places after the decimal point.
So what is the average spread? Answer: 0.190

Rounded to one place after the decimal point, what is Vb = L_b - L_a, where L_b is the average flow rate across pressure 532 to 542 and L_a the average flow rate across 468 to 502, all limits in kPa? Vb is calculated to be 0.6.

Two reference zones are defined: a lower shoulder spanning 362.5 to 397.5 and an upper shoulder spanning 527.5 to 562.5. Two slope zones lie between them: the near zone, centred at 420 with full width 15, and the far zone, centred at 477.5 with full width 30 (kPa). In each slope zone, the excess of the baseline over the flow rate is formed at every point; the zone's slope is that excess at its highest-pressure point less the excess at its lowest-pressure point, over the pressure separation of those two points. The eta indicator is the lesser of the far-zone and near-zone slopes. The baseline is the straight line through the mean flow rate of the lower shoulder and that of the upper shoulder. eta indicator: -0.021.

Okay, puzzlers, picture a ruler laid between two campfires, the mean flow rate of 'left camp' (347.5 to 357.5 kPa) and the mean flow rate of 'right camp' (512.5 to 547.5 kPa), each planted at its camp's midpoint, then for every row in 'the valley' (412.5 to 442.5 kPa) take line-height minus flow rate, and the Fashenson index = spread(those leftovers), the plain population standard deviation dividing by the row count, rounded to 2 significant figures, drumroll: 0.12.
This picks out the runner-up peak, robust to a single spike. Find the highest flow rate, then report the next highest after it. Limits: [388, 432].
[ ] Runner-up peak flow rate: 9.049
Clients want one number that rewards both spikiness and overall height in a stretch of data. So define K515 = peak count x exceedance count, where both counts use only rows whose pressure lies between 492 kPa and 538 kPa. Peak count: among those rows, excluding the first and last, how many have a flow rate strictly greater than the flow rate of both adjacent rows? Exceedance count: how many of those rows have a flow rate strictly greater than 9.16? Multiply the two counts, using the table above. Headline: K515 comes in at 14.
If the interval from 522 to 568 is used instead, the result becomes 16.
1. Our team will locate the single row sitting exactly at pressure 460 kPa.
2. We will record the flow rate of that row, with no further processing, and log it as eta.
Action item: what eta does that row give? 9.042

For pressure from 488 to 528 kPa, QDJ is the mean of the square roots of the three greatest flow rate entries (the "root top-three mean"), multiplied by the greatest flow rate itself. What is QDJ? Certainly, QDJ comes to 31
